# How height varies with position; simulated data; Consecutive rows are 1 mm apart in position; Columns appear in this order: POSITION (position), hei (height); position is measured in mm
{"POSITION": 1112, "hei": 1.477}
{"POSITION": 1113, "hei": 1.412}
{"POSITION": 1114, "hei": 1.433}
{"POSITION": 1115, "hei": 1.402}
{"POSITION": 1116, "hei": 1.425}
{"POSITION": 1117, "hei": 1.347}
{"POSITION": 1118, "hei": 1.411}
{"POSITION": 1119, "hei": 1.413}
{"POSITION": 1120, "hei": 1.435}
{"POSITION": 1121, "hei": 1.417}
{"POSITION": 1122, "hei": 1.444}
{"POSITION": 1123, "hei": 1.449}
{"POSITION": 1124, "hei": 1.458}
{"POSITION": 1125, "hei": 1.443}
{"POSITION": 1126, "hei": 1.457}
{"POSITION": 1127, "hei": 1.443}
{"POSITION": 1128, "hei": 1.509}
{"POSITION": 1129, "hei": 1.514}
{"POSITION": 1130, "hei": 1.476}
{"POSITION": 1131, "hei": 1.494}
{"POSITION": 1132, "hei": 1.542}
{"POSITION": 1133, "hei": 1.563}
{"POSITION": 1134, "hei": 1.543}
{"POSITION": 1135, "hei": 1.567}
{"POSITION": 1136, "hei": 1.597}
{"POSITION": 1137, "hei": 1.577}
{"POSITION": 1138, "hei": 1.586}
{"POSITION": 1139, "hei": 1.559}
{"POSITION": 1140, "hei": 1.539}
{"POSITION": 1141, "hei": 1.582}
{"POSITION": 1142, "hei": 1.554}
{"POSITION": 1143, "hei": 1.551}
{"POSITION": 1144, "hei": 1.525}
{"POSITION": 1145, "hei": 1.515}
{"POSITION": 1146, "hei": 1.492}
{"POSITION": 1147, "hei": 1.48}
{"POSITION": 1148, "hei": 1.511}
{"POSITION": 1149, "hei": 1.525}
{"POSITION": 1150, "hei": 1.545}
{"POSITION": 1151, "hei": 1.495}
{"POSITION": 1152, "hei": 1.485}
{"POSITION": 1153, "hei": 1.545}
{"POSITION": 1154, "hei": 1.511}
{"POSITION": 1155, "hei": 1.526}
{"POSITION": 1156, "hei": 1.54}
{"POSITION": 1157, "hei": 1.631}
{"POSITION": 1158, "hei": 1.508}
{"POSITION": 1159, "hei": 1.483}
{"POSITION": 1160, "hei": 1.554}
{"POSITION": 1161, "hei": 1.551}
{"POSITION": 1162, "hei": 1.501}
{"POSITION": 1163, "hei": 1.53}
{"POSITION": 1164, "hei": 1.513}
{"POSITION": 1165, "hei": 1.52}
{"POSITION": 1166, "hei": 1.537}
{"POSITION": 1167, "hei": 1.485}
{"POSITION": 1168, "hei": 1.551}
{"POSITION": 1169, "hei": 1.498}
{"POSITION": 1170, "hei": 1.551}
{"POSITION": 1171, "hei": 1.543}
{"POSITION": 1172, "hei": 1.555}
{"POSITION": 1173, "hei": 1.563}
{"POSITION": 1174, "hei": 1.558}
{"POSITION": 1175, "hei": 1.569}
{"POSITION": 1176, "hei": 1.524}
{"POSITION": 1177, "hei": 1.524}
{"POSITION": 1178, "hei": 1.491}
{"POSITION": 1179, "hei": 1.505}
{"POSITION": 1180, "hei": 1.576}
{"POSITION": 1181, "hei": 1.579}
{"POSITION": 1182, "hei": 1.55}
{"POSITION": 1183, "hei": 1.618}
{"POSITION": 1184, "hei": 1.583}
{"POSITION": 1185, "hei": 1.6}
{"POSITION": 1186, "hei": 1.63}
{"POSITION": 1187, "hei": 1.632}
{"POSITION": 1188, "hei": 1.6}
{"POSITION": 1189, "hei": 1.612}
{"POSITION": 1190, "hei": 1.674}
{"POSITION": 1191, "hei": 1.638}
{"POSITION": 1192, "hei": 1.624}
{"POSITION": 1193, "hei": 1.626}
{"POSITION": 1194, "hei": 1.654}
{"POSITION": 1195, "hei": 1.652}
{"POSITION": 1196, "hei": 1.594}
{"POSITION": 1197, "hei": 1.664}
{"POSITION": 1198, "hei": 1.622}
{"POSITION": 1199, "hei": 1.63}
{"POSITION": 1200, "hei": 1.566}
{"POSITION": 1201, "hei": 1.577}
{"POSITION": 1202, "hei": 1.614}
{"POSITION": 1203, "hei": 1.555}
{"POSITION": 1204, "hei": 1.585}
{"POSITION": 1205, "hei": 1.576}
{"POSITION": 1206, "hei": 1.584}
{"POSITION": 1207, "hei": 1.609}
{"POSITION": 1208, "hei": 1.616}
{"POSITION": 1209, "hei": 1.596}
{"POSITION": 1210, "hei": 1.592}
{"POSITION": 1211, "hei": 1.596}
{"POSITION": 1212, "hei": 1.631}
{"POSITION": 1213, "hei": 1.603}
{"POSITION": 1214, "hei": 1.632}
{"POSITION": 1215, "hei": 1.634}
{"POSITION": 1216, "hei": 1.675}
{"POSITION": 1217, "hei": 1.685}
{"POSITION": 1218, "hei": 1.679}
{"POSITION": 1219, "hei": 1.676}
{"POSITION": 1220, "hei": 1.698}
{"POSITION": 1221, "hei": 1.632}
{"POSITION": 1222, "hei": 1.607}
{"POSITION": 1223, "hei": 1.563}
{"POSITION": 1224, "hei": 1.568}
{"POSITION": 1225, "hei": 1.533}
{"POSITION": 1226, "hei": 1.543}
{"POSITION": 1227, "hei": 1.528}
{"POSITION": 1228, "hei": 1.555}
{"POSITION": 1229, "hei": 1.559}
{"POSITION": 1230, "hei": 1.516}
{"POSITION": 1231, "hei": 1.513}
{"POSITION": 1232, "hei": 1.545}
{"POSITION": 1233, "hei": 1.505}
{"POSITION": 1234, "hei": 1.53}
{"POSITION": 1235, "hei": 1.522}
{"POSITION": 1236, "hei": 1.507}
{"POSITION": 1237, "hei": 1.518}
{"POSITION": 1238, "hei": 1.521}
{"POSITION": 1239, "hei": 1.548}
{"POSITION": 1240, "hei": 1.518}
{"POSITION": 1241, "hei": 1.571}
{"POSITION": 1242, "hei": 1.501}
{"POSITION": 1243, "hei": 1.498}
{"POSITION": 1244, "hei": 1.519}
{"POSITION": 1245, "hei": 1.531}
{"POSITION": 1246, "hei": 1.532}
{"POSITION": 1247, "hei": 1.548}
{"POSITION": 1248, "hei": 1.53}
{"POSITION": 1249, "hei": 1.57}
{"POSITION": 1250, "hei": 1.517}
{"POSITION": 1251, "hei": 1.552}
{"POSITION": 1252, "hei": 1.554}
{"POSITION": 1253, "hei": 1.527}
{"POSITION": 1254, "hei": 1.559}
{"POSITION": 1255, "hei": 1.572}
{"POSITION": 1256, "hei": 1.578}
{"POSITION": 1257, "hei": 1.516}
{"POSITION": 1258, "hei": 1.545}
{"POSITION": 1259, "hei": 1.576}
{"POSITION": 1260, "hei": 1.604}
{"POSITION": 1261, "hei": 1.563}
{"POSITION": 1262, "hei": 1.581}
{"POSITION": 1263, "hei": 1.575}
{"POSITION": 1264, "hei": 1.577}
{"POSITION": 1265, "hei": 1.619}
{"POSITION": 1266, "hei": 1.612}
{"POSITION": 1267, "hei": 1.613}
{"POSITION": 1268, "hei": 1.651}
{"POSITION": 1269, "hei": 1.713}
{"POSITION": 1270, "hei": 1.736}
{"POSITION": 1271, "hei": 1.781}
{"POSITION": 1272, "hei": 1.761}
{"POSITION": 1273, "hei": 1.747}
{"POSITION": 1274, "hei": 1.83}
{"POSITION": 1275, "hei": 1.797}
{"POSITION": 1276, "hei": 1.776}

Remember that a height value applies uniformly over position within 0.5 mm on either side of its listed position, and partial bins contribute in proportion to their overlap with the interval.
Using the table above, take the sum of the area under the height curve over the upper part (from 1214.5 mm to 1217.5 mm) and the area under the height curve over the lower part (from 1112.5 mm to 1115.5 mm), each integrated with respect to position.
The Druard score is 9.2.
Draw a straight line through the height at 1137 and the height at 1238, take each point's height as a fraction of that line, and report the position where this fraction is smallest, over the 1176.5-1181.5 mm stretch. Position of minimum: 1178 mm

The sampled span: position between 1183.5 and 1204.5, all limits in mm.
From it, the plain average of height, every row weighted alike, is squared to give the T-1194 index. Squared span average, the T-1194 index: 2.61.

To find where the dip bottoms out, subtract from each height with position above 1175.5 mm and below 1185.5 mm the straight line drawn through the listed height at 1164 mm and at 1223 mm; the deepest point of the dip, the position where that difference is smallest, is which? 1178 mm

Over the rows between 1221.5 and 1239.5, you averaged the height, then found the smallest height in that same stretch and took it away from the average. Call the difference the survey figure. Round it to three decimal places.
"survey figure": 0.033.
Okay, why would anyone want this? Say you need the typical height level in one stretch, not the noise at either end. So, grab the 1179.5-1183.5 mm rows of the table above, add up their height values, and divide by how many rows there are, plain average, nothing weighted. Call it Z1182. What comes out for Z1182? 1.58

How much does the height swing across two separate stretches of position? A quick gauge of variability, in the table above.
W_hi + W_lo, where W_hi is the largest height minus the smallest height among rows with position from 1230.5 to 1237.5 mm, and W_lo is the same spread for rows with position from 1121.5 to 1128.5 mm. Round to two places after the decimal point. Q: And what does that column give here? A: 0.11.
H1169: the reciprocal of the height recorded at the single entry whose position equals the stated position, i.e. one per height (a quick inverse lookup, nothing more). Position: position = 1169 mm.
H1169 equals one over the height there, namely 0.67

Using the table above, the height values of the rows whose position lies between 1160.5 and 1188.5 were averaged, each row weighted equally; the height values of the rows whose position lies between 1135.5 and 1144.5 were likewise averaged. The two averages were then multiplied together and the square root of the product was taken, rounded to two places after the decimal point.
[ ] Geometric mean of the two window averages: 1.56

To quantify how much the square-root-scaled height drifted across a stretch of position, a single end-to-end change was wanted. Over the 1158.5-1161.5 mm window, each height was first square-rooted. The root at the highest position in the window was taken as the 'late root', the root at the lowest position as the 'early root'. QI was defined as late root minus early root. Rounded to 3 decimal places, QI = 0.028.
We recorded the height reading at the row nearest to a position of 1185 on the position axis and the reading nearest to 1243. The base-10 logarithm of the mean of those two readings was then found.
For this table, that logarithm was 0.190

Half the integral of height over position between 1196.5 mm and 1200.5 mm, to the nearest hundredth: 3.24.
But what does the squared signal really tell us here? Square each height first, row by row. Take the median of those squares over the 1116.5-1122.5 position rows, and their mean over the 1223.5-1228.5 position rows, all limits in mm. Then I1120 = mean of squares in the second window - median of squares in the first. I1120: 0.39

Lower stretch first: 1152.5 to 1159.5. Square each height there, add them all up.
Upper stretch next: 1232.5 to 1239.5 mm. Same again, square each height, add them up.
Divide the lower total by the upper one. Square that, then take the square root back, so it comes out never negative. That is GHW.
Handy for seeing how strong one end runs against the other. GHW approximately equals 1.02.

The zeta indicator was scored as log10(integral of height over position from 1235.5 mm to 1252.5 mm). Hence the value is 1.42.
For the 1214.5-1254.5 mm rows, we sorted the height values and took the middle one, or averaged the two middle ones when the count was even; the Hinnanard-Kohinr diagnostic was 1.544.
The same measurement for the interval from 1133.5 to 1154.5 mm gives 1.543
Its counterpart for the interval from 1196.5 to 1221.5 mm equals 1.616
